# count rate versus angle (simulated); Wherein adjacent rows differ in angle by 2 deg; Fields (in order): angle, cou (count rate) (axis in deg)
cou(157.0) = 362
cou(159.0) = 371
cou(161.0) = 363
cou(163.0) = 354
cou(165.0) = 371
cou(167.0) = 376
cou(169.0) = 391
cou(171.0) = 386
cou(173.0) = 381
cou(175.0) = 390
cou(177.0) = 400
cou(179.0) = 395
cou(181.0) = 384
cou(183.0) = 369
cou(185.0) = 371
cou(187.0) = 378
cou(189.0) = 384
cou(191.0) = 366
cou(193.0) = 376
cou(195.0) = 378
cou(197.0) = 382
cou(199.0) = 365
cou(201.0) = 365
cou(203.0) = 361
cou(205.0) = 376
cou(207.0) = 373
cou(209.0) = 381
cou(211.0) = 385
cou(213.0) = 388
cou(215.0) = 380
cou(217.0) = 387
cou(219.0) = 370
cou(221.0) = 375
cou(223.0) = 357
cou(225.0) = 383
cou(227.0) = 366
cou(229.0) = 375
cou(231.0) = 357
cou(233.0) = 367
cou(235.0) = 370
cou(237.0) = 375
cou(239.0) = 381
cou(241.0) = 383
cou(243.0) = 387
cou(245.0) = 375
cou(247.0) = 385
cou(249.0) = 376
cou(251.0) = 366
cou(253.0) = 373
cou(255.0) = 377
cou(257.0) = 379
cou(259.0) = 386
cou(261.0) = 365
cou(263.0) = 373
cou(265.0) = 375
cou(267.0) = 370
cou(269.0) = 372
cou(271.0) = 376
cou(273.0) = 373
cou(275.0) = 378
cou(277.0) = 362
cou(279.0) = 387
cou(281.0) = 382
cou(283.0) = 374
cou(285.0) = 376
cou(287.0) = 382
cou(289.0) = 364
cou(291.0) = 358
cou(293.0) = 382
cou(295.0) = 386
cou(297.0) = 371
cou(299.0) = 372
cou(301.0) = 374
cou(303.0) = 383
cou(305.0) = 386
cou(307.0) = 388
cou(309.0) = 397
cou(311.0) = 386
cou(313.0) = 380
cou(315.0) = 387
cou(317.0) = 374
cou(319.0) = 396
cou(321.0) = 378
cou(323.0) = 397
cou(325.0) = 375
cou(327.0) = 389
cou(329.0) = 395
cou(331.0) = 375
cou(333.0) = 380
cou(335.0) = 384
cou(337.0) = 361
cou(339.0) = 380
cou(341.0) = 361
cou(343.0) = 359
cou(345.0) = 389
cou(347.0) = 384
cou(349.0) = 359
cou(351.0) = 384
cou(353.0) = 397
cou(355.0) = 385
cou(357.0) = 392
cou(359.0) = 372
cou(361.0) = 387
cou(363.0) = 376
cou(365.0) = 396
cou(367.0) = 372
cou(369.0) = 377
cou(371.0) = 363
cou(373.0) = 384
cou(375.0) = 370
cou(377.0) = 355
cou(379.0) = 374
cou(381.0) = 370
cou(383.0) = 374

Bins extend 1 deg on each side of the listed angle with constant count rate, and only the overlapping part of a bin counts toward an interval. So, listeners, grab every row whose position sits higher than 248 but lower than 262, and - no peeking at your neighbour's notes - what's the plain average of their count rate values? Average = 375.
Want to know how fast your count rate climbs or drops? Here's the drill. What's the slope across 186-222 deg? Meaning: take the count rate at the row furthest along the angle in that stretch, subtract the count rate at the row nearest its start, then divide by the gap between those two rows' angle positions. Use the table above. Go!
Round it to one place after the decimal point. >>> -0.1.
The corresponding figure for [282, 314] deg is 0.2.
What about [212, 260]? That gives 0.0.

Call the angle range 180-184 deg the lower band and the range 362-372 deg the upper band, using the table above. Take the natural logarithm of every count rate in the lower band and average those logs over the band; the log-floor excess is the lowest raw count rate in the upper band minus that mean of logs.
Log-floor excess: 357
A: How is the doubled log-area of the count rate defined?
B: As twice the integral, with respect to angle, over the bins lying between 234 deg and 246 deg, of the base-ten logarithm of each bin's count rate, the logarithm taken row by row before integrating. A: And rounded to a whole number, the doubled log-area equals 62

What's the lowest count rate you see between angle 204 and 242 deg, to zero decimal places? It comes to 357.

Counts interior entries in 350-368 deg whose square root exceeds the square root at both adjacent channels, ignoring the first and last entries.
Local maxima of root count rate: 4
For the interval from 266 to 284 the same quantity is 3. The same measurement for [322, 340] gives 2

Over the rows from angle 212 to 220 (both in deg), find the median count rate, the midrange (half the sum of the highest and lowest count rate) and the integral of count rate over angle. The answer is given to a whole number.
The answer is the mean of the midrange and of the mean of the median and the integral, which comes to 1048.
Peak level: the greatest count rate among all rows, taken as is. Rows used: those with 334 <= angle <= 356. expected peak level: 397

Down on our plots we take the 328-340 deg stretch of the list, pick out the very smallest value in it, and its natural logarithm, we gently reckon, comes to 5.89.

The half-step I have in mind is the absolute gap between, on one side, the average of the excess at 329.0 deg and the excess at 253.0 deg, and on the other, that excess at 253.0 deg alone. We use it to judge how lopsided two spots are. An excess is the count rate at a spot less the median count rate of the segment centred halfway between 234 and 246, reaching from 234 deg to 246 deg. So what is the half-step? 11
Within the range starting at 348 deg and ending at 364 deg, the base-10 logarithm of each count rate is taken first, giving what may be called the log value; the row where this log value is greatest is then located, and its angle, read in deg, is 353.0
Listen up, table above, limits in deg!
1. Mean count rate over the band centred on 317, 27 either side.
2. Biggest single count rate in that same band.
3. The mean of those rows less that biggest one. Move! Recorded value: -17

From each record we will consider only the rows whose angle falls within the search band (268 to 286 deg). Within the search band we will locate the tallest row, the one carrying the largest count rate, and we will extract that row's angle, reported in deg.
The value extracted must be 279.0 deg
